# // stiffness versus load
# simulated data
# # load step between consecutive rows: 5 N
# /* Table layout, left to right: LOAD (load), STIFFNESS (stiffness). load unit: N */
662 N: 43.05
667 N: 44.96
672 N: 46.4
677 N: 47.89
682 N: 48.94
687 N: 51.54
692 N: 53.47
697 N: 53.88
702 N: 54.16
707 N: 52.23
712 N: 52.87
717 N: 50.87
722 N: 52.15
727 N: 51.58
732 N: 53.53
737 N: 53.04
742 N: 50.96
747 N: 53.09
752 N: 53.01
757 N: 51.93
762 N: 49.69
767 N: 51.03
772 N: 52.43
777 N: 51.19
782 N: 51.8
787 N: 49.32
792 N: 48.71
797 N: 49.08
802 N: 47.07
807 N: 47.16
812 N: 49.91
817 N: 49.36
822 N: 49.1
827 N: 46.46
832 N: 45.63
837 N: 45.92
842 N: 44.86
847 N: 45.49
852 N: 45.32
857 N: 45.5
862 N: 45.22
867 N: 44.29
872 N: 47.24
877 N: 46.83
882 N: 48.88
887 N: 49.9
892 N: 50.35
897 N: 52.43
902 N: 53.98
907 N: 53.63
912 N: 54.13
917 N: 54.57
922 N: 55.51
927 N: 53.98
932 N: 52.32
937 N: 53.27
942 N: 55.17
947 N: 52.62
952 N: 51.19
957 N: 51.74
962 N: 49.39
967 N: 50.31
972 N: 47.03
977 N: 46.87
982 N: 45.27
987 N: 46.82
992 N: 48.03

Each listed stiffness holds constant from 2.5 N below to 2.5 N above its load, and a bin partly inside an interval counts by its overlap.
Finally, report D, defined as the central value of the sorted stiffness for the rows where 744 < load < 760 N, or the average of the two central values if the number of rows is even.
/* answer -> 53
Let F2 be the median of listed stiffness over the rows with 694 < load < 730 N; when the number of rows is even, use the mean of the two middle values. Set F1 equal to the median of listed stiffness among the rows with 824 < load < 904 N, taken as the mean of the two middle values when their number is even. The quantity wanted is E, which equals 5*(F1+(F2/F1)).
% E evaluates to 237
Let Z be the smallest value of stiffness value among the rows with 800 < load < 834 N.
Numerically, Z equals 45.63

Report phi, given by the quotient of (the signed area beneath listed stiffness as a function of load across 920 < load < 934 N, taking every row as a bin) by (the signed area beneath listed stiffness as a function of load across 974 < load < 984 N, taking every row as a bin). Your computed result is 1.6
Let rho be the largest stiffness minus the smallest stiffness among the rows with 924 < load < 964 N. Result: 5.8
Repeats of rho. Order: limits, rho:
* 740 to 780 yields 3.4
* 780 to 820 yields 4.7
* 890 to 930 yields 5.2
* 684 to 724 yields 3.3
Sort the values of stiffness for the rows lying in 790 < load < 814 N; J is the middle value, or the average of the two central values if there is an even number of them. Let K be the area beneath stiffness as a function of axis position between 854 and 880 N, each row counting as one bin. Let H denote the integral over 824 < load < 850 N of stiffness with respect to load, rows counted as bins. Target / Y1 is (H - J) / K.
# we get 0.96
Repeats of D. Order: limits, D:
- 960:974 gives 49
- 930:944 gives 53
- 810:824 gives 49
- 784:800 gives 49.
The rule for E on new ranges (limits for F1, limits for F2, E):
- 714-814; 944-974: 261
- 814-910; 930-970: 240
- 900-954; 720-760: 275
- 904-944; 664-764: 275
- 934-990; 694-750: 257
